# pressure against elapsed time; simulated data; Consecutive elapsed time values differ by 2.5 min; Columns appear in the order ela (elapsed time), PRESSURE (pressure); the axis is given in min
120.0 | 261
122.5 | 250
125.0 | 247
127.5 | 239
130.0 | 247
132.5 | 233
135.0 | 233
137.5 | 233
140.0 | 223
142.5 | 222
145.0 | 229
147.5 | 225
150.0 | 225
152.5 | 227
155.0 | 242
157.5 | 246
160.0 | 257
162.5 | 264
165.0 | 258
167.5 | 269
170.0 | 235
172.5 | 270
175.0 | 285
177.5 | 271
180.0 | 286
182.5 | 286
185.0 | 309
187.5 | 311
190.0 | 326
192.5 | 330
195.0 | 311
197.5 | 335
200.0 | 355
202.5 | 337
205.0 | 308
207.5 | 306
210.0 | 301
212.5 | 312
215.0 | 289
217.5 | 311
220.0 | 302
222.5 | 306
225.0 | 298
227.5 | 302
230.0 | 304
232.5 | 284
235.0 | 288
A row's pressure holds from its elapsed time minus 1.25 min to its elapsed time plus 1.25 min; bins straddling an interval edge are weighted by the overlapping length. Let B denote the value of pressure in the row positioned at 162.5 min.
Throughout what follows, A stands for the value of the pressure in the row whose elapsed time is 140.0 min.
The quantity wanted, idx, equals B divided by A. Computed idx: 1.18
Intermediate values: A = 223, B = 264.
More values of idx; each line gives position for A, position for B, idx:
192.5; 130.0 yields 0.75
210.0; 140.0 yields 0.74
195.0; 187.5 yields 1.00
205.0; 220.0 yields 0.98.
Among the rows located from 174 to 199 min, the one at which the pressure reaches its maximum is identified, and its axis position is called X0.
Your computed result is 197.5 min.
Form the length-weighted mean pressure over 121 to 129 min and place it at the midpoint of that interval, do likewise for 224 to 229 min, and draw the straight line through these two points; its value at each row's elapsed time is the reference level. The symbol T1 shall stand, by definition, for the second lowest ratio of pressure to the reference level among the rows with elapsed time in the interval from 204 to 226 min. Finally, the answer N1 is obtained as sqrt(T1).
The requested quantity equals 1.00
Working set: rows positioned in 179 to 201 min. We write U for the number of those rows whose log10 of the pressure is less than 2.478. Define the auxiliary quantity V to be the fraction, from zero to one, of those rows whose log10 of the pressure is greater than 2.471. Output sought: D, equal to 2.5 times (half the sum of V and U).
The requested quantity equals 3.5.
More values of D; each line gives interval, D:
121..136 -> 7.5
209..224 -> 2.3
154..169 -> 7.5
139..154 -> 7.5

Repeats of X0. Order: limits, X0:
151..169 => 167.5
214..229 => 217.5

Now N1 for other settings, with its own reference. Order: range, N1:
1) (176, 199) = 1.02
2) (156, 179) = 0.97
